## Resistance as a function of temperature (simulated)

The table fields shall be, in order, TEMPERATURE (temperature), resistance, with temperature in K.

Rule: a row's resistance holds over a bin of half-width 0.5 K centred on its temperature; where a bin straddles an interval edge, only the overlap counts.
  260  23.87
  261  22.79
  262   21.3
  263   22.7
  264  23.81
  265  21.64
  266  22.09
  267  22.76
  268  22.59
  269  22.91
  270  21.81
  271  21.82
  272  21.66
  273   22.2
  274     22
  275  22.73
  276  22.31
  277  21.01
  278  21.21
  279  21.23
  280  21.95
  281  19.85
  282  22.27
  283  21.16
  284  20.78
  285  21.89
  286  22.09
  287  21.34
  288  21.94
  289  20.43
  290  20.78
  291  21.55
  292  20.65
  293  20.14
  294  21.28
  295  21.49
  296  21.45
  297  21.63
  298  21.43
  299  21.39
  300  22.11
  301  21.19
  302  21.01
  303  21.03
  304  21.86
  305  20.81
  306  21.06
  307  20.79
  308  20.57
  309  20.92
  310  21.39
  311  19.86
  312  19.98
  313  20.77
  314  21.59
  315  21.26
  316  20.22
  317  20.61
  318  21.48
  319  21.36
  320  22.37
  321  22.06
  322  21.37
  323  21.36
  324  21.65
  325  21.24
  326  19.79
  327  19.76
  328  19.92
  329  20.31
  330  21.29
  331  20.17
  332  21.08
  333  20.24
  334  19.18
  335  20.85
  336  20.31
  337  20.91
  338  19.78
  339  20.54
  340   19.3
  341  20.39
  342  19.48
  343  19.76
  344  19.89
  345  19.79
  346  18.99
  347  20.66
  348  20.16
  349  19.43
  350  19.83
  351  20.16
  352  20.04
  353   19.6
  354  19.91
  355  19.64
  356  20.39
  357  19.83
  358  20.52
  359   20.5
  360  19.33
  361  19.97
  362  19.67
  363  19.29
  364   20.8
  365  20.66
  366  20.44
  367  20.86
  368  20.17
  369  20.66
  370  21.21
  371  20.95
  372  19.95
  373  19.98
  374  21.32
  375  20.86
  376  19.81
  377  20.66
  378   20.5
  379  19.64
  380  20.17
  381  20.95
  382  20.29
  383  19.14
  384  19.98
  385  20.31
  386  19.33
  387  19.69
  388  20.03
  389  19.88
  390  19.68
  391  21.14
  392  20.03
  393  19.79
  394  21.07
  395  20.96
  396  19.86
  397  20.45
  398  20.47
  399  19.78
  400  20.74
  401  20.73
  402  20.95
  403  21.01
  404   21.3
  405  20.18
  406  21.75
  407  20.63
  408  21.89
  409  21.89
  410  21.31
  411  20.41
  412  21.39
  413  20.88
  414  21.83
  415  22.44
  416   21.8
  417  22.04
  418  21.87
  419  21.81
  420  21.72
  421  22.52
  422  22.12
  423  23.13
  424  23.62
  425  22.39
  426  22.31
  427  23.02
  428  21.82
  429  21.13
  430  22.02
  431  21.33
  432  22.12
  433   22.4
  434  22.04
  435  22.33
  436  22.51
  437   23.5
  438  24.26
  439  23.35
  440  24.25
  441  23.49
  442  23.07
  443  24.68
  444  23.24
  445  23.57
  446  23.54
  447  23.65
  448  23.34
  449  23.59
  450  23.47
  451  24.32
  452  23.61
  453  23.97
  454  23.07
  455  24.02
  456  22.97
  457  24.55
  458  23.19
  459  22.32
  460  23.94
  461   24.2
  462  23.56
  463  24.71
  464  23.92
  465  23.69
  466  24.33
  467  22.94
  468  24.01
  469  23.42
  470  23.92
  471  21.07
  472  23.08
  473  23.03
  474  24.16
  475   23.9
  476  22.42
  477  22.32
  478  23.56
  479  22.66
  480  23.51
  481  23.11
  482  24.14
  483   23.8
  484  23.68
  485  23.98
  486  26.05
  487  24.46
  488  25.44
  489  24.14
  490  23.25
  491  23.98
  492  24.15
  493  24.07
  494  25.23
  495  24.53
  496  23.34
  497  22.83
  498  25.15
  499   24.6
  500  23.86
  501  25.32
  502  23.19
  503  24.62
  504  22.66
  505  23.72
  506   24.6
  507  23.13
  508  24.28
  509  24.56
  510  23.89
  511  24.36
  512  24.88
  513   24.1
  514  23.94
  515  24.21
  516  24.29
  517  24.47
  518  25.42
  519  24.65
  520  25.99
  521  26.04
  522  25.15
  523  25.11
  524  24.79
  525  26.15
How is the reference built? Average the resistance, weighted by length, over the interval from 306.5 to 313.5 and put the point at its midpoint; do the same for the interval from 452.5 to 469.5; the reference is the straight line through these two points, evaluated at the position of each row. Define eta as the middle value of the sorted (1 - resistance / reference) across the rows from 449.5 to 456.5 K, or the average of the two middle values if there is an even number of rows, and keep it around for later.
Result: 0.00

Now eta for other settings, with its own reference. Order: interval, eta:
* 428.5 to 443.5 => 0.03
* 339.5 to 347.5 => 0.07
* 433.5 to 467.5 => -0.01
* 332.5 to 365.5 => 0.07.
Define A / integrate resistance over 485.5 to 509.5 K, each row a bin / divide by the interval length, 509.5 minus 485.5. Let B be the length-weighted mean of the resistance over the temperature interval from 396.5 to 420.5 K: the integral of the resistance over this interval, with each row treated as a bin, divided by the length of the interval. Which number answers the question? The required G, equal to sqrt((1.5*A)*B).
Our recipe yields 27.8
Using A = 24.2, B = 21.2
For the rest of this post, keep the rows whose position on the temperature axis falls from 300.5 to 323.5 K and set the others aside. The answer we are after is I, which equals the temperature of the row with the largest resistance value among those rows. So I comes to 320 K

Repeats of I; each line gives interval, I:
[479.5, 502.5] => 486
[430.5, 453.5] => 443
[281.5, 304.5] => 282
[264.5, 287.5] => 269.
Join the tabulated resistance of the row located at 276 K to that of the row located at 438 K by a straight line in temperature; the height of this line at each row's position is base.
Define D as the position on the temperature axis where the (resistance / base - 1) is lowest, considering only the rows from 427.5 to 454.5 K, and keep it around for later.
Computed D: 429 K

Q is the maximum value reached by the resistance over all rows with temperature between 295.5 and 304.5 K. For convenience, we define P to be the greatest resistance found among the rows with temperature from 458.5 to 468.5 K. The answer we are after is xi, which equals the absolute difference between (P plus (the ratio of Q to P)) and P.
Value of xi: 0.89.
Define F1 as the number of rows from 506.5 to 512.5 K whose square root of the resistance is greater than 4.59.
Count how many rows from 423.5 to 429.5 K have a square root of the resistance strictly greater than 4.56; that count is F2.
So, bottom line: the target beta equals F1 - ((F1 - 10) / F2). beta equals 6.7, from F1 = 6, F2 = 6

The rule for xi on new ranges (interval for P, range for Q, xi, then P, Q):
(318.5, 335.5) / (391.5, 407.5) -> 0.97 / 22.37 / 21.75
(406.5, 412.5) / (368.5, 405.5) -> 0.97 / 21.89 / 21.32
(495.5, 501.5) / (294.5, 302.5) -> 0.87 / 25.32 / 22.11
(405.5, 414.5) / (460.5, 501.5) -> 1.19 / 21.89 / 26.05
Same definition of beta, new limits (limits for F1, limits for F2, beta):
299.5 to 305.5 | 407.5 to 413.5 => 4.4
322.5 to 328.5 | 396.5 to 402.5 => 10.0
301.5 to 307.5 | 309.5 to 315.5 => 4.0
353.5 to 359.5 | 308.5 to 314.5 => 3.3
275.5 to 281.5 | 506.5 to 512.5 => 5.0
